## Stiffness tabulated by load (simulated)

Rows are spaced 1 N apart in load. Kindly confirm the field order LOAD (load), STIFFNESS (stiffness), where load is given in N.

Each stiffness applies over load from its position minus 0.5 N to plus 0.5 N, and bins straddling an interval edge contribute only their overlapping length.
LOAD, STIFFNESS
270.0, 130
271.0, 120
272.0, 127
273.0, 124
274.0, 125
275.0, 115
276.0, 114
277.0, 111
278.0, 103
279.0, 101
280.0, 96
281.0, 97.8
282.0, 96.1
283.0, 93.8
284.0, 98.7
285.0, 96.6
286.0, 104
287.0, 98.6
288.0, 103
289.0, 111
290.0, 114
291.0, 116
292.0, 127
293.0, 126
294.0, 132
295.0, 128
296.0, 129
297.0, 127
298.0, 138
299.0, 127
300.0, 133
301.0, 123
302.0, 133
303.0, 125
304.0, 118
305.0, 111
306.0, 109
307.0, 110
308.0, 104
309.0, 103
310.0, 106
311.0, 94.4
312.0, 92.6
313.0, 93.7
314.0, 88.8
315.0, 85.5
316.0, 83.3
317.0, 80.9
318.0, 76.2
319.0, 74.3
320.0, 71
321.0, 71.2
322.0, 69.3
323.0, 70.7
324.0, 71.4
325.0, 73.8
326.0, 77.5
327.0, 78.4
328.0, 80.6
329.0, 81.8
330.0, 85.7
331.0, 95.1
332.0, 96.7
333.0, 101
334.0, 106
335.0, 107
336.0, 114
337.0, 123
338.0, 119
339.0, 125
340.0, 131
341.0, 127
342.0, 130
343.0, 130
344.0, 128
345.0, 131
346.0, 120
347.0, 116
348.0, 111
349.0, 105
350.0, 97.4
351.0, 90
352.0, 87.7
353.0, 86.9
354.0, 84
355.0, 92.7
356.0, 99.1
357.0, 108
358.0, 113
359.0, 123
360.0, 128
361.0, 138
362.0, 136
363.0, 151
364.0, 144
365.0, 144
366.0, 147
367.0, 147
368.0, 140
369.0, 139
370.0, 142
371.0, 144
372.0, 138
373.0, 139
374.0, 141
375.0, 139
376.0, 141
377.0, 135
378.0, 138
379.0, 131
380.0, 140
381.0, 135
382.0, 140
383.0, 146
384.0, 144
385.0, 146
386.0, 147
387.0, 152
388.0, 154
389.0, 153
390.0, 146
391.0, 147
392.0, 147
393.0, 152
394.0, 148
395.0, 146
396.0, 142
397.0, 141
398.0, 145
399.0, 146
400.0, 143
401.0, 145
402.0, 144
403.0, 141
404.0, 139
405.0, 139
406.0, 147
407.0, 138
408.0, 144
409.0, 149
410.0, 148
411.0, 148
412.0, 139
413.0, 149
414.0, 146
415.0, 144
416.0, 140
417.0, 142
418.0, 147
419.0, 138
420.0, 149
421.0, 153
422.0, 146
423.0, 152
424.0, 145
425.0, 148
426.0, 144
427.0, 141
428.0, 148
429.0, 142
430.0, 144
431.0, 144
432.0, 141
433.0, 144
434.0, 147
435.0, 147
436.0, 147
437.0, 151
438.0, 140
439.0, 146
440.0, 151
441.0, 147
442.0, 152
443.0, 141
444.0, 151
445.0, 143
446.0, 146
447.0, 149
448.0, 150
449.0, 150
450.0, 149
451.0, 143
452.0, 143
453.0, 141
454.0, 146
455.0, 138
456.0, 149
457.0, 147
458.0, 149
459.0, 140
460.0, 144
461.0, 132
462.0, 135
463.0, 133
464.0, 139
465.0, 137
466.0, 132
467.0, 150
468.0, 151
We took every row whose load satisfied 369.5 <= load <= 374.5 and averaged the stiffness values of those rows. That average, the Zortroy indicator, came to 141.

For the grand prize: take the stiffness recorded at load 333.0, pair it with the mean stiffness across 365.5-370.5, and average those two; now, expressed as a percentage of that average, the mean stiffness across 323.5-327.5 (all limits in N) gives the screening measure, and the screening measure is 62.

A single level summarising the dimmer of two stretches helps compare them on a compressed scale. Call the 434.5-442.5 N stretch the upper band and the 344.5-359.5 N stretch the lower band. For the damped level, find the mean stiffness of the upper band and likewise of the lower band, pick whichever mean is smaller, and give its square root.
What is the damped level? 10.2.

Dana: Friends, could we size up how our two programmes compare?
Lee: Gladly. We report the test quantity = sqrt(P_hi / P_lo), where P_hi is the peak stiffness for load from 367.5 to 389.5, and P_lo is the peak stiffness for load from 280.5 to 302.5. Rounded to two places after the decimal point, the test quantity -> 1.06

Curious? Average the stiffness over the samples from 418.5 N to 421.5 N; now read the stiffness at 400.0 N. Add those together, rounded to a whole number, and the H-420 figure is 290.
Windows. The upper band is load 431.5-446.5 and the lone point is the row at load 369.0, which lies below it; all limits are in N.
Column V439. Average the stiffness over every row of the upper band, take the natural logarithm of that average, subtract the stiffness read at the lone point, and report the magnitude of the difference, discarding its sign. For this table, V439 134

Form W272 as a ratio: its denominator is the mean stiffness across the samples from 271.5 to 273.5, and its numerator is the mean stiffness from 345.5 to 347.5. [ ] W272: 0.94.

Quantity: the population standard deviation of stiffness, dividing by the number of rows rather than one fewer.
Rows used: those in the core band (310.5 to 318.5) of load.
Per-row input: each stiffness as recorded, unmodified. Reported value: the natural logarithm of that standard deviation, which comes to 1.8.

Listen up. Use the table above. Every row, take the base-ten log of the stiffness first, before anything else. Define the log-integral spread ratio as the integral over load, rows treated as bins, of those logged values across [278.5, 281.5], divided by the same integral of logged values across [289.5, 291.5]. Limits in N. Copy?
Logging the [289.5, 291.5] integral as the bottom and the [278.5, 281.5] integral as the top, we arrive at 1.5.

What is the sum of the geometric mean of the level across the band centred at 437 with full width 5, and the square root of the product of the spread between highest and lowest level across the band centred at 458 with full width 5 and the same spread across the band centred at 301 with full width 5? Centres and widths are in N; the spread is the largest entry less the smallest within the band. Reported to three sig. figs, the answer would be 156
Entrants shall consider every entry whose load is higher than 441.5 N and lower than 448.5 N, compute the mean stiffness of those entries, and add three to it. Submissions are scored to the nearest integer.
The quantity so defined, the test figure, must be 150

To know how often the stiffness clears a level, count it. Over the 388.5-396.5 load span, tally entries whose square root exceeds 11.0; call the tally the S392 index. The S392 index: 8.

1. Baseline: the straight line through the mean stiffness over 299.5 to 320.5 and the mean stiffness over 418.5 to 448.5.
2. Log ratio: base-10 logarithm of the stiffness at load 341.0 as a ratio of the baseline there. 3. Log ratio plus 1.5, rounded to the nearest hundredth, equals 1.55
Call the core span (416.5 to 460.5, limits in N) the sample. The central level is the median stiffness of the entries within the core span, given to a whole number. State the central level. 146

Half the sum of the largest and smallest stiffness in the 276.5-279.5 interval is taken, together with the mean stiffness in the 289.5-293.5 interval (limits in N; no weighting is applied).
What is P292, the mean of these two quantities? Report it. 113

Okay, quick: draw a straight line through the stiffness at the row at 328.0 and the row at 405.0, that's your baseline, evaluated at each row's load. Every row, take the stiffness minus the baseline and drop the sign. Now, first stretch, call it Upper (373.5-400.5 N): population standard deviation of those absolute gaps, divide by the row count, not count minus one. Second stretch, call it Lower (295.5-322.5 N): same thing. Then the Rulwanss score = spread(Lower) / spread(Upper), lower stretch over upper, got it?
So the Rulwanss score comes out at 4.6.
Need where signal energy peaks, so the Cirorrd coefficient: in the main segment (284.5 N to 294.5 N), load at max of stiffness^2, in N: 294.0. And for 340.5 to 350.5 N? 345.0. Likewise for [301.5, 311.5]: 302.0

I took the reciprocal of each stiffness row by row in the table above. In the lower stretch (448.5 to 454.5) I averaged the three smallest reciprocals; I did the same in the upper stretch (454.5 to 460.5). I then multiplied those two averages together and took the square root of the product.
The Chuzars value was 0.0067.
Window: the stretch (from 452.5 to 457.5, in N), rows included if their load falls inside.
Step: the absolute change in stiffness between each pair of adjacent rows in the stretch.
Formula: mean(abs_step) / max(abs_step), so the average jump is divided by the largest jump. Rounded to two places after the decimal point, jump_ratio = 0.59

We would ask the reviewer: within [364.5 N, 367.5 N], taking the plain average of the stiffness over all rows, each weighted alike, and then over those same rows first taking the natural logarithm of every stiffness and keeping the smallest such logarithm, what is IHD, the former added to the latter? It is 151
